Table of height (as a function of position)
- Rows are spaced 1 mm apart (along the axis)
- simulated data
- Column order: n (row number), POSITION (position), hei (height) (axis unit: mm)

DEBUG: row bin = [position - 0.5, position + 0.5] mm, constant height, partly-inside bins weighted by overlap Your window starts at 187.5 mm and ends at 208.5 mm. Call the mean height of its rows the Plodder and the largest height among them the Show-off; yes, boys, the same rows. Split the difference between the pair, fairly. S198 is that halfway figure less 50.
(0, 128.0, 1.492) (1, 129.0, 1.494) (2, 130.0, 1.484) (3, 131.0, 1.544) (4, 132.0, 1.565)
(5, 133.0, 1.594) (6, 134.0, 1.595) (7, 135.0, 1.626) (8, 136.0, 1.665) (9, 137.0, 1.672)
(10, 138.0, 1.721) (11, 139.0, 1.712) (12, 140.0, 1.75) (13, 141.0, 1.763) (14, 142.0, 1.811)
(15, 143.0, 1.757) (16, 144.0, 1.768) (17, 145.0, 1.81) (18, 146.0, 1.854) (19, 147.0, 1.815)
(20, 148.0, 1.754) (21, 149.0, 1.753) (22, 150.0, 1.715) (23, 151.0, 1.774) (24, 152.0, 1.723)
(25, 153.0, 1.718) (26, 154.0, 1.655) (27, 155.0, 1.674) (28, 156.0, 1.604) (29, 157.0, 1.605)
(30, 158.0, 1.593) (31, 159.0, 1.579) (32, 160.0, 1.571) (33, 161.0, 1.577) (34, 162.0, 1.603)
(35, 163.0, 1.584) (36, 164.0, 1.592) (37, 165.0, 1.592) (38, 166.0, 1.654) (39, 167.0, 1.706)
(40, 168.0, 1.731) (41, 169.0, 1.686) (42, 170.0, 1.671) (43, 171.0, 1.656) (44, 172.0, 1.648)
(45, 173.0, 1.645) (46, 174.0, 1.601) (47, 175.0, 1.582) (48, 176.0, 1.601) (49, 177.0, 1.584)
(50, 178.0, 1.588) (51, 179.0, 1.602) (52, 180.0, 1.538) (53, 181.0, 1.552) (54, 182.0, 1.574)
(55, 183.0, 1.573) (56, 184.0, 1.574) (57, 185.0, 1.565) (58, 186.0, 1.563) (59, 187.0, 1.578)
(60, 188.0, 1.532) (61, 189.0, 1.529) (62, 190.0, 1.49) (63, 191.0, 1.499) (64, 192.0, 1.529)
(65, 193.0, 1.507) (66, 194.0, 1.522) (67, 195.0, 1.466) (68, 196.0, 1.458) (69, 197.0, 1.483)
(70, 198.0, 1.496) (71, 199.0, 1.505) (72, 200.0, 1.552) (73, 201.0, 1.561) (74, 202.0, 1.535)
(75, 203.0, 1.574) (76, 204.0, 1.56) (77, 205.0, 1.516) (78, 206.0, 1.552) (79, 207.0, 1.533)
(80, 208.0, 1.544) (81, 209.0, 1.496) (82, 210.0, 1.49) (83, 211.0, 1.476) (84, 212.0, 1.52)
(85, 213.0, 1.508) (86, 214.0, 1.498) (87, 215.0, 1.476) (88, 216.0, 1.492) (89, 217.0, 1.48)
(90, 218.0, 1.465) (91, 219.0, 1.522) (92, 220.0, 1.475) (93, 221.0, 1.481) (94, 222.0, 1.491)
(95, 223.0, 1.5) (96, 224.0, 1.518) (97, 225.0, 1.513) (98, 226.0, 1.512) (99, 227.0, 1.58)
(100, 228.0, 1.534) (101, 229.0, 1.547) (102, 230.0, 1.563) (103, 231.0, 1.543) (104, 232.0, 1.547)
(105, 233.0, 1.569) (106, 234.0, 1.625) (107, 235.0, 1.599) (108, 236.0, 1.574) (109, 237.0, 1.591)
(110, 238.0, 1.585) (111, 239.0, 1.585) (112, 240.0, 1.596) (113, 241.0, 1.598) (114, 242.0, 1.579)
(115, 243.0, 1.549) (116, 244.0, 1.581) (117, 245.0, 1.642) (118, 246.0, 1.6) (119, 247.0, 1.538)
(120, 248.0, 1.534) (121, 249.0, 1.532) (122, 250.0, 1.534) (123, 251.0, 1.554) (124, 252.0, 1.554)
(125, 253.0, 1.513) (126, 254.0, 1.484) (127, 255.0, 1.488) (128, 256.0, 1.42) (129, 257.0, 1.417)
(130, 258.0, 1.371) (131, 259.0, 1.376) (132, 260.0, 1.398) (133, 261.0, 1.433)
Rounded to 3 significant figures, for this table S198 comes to -48.5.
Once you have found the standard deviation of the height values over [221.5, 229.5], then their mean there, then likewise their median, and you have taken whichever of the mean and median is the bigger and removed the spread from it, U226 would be 1.50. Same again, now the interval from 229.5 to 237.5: 1.55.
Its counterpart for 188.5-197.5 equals 1.47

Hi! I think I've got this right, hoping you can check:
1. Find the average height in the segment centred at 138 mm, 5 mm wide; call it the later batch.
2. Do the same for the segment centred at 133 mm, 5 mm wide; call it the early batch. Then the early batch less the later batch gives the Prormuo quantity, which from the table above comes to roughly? -0.12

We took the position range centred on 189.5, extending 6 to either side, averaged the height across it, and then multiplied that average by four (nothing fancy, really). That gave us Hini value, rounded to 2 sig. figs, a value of 6.1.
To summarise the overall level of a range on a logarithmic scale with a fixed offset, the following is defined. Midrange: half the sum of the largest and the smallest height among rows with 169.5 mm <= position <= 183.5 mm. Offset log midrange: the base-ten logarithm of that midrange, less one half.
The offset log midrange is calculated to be -0.29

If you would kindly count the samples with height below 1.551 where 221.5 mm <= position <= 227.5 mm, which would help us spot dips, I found 5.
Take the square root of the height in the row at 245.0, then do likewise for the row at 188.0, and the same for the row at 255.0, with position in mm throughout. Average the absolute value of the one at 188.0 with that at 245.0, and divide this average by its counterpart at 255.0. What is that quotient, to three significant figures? 1.03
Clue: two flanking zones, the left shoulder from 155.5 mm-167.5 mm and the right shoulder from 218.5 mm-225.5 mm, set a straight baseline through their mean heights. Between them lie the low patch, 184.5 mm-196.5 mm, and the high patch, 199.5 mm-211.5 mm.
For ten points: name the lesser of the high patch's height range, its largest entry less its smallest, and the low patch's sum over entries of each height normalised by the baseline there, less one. -0.27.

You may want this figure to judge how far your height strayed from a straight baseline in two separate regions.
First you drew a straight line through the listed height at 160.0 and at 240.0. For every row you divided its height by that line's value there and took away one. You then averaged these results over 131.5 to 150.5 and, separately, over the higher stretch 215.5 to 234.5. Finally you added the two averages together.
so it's 0.06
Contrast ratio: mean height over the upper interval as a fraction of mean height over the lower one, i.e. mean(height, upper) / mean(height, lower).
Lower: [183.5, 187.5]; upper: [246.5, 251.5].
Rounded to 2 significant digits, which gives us 0.98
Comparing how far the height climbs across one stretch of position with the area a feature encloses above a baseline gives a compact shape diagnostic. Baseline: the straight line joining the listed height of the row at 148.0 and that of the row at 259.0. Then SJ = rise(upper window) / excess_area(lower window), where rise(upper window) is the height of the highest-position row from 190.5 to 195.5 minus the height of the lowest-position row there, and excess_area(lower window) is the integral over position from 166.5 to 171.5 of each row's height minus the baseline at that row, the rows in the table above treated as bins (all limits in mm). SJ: -0.88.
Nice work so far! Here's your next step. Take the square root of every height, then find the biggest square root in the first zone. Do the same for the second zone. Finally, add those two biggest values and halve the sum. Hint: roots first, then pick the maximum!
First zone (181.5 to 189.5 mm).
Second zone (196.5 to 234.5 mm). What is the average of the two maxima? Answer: 1.27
